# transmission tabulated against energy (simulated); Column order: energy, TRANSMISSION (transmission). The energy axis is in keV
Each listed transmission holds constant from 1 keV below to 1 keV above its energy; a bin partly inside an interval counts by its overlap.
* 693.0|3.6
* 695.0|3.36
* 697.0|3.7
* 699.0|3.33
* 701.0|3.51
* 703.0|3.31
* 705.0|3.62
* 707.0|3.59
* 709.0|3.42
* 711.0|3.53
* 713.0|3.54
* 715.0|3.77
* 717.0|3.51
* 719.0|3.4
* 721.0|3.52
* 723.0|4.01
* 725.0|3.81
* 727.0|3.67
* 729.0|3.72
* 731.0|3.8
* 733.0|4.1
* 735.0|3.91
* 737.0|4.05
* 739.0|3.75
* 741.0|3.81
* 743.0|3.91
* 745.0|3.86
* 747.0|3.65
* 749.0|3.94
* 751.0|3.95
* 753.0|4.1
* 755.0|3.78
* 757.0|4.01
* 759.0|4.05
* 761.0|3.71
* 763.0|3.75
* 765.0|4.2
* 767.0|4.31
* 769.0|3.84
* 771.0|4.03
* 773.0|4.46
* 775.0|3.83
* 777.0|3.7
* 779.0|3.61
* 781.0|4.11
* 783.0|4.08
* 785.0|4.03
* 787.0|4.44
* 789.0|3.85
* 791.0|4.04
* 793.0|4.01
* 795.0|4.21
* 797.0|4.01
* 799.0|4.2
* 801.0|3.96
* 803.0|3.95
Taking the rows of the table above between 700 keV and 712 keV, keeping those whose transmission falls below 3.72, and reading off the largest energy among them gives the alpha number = 711.0 keV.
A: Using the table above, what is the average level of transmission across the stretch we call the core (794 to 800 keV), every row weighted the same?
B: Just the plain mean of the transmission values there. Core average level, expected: 4.14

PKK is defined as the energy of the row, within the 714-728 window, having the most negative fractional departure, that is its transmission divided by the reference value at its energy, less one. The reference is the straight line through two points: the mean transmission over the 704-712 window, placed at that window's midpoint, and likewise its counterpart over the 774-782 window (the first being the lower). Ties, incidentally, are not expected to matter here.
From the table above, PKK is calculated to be 719.0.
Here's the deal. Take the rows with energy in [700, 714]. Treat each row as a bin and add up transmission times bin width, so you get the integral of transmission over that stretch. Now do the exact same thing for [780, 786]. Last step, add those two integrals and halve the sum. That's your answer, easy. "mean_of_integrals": 36.7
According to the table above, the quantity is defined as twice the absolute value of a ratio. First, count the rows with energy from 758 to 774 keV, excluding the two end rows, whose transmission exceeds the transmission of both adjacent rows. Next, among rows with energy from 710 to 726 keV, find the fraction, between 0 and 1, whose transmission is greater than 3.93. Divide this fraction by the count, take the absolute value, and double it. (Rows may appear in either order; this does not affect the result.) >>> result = 0.25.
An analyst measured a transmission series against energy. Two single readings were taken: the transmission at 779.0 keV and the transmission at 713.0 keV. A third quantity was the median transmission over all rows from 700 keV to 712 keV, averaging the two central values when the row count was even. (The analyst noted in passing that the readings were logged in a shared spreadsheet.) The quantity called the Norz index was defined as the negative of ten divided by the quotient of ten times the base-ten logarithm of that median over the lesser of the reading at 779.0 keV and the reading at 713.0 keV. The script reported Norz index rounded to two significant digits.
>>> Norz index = -6.5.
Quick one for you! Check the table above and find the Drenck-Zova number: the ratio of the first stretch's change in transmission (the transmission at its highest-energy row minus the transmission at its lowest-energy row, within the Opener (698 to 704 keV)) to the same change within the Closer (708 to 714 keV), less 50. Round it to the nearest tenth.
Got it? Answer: -50.2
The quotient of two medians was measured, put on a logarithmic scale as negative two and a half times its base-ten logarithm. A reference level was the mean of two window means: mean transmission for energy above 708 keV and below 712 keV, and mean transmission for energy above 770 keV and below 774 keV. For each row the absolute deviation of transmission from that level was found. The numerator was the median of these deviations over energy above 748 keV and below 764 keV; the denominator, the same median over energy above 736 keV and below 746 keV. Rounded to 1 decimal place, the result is -1.0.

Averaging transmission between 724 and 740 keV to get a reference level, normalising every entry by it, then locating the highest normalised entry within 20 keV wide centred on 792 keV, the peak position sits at 787.0 keV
